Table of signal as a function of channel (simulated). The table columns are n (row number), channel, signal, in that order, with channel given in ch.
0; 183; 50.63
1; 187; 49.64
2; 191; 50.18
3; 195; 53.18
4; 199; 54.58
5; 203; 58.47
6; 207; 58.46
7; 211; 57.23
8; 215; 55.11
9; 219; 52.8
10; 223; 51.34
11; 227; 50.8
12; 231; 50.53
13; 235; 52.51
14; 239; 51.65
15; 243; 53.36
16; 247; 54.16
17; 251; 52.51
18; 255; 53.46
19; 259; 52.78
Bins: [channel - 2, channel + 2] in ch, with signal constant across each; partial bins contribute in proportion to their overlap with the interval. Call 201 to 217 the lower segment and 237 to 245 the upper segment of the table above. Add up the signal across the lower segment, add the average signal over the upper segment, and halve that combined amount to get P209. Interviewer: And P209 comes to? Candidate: 141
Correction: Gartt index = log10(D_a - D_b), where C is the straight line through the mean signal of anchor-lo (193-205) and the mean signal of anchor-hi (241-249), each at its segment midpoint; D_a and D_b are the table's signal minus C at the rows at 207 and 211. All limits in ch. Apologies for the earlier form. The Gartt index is 0.0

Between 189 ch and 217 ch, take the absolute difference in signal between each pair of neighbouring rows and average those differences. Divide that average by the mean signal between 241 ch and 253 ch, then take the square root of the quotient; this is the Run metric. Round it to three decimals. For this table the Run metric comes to 0.191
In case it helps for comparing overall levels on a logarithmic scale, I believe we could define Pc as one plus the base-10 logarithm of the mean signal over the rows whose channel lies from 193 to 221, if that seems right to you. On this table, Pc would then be 2.746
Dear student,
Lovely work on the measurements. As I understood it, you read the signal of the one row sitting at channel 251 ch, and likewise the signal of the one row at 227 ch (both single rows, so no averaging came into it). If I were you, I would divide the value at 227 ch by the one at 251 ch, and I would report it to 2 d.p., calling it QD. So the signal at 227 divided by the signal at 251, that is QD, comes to 0.97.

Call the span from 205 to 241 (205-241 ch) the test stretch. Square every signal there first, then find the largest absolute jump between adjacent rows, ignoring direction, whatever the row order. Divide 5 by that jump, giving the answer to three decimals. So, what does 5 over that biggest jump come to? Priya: 0.020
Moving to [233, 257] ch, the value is 0.028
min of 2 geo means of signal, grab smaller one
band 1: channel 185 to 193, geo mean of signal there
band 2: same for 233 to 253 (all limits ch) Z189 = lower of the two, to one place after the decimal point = 49.9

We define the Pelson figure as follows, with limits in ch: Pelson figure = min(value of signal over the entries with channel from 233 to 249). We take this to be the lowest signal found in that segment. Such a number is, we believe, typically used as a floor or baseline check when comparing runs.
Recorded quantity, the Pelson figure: 51.65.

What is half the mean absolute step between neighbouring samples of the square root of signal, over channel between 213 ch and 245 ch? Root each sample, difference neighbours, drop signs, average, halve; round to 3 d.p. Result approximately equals 0.045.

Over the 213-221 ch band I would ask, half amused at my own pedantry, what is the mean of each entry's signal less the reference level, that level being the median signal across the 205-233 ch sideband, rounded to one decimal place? 1.2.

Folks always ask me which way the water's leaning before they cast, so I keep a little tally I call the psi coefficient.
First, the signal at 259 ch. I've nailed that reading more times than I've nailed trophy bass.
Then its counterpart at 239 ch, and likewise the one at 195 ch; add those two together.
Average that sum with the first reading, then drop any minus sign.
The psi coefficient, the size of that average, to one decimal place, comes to 78.8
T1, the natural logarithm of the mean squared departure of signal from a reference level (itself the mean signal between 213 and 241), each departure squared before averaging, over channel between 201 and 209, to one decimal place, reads 3.7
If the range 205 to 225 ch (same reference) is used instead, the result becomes 2.7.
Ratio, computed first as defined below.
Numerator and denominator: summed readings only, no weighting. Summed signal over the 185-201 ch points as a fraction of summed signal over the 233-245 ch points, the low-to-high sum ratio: 1.3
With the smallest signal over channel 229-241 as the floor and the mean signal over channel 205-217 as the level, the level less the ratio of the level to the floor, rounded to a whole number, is 56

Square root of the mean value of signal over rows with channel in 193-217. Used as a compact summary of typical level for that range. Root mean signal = 7.49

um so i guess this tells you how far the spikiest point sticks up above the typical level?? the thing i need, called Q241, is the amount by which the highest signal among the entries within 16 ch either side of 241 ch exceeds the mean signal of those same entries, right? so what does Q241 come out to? 1.8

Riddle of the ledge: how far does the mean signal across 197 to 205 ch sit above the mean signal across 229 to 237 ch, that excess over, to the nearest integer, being 5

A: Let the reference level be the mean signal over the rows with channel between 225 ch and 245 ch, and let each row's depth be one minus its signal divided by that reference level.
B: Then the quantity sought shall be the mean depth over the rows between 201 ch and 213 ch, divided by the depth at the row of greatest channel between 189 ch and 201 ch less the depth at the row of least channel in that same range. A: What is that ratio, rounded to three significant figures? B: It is 1.43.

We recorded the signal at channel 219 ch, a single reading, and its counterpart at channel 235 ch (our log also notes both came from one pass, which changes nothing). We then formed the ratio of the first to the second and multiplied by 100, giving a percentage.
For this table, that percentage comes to 101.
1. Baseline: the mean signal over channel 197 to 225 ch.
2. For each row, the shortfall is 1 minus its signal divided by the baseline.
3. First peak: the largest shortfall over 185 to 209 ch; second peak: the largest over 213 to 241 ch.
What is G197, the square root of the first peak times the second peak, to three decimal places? 0.096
